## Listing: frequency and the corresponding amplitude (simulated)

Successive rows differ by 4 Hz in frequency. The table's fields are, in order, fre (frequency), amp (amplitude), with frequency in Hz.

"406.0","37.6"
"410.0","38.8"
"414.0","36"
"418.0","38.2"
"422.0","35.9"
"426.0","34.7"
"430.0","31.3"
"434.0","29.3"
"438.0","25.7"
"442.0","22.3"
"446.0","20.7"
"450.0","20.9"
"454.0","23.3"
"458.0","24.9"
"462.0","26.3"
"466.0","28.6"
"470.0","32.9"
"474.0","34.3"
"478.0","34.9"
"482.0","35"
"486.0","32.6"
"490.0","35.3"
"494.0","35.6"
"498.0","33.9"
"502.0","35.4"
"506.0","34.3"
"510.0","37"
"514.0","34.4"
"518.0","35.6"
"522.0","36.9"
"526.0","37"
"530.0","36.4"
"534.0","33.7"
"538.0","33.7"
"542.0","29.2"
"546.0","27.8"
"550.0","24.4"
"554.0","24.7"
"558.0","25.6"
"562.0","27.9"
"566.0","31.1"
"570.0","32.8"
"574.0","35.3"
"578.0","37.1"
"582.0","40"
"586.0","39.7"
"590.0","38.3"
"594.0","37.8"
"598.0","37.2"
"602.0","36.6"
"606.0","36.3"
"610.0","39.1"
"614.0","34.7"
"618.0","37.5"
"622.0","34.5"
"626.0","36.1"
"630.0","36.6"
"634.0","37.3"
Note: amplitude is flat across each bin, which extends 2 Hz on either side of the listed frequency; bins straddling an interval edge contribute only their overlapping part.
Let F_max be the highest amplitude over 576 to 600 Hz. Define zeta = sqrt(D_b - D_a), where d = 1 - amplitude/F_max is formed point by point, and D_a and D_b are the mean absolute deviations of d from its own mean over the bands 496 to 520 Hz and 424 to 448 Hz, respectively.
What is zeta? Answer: 0.30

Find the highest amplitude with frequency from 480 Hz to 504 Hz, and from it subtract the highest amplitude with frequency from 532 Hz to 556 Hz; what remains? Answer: 2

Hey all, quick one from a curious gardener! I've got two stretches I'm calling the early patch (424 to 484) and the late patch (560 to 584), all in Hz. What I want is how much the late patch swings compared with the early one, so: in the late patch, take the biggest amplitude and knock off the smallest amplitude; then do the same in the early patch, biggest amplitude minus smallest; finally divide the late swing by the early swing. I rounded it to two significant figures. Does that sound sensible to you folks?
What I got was 0.85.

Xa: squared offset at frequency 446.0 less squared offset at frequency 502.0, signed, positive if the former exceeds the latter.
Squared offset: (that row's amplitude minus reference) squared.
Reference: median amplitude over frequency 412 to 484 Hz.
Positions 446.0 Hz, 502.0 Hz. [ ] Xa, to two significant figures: 66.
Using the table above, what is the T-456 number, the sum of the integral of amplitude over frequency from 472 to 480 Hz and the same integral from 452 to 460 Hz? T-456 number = 470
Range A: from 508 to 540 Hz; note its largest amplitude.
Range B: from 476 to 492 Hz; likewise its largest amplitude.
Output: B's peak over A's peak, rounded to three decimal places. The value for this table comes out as 0.954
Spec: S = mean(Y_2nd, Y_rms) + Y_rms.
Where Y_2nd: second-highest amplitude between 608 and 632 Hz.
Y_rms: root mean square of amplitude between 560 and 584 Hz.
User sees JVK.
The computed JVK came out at 70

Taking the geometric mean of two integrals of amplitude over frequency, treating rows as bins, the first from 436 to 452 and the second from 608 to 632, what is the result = 560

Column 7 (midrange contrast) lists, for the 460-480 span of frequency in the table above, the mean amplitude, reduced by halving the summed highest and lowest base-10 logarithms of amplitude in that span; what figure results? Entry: 29.9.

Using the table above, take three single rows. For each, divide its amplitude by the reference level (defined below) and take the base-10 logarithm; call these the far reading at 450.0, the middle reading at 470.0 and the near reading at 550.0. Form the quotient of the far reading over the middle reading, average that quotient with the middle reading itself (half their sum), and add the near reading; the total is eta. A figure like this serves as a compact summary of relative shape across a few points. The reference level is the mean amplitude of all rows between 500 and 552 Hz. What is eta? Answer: 12.4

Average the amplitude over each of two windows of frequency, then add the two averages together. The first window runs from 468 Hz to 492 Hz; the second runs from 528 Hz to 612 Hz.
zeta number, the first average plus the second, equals 67.72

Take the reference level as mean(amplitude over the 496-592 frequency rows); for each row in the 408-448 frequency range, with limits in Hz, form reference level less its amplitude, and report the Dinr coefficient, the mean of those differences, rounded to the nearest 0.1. 2.1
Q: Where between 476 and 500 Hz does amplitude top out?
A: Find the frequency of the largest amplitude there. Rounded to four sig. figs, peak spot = 494.0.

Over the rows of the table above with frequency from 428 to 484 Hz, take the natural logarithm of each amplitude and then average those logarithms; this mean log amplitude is 3.31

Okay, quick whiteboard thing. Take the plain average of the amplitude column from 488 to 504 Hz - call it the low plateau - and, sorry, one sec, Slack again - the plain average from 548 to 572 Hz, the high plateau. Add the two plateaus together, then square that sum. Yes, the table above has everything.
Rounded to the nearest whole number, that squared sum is 3944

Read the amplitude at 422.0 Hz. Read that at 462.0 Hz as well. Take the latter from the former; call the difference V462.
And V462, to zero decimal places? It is 10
